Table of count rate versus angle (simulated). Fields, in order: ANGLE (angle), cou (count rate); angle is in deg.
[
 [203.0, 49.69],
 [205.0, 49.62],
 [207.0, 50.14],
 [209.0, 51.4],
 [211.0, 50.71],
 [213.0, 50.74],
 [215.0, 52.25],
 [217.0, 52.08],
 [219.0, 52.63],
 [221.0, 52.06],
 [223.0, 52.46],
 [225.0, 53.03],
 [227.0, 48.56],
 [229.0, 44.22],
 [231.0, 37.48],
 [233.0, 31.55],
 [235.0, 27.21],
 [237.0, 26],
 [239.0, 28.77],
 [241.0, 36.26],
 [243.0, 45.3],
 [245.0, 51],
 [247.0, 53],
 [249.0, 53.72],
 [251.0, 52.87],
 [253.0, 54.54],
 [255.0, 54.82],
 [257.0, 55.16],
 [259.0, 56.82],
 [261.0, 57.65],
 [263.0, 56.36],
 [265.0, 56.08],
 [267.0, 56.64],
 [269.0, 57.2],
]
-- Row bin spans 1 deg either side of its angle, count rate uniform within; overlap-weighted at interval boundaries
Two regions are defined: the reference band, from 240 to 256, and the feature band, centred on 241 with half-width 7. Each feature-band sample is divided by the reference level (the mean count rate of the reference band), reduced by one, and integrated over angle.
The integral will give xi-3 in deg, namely -3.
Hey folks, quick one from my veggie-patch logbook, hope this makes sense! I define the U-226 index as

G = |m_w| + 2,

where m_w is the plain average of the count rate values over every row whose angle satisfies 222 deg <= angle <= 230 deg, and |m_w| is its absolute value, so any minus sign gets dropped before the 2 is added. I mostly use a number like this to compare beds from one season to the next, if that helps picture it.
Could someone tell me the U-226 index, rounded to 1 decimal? 51.6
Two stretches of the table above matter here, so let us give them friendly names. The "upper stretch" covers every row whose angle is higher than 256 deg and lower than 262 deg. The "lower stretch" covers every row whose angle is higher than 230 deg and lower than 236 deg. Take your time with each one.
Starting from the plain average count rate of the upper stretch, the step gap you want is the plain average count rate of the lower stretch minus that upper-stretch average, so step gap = -24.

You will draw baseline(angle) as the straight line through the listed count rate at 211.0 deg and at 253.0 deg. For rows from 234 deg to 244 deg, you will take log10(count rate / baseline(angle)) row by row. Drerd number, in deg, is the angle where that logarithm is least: 237.0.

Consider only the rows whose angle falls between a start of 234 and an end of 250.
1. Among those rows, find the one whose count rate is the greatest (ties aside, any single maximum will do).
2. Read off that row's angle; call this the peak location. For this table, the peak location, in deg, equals 249.0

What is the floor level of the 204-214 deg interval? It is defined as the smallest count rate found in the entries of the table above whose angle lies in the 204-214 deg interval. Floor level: 49.62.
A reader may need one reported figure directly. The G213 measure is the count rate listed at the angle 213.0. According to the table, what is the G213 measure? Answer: 50.74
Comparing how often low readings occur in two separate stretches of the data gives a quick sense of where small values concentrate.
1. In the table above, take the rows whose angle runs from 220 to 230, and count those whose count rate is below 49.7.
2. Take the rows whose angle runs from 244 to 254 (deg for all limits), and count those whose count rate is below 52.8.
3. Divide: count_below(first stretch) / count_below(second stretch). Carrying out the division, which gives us 2.0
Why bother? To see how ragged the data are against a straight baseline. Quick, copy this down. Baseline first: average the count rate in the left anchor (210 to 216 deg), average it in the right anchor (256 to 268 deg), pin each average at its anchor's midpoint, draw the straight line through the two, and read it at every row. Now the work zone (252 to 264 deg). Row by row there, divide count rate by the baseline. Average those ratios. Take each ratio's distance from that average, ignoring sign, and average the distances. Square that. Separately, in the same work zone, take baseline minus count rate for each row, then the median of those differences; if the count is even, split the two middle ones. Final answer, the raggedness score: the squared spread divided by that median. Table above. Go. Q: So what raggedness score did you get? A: 0.000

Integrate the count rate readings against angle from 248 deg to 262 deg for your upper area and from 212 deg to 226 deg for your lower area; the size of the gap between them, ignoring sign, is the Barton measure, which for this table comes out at 41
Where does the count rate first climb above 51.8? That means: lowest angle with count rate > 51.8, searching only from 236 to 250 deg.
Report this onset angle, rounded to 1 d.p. 247.0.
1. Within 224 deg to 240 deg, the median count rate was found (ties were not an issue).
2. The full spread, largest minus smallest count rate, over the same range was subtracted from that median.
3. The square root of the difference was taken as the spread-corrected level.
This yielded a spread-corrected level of 2.7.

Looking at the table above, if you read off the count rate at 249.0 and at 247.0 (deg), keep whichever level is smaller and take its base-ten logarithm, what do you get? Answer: 1.72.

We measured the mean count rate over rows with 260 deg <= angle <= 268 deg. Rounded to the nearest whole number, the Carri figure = 57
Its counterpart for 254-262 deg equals 56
